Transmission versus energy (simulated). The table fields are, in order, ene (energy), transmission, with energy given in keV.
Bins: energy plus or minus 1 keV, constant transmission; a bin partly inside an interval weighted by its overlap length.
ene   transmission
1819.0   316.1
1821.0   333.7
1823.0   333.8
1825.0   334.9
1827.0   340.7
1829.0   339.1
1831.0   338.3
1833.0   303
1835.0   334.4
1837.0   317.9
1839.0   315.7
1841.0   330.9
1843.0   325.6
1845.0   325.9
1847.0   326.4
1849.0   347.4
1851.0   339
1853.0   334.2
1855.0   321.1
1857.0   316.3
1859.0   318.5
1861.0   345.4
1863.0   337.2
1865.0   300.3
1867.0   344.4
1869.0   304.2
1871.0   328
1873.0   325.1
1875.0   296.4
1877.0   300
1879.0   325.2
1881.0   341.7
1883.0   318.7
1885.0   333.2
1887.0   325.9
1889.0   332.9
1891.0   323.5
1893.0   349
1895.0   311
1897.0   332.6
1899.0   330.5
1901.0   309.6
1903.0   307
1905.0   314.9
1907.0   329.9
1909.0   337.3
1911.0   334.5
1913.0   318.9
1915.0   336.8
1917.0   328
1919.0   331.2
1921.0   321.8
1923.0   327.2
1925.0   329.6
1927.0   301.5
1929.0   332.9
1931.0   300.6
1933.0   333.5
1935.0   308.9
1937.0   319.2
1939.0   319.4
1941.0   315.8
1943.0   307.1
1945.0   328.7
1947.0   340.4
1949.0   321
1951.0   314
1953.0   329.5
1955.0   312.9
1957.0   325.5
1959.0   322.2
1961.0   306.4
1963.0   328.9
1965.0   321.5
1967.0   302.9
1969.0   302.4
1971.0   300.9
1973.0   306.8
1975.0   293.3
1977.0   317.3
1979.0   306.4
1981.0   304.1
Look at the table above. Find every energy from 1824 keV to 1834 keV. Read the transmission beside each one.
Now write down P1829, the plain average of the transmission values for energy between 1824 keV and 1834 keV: 331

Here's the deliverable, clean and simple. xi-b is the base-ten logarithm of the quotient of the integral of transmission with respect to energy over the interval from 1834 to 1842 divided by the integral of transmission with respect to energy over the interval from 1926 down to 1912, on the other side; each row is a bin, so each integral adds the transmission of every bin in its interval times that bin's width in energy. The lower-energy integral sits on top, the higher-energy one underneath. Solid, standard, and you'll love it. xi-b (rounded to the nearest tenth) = -0.2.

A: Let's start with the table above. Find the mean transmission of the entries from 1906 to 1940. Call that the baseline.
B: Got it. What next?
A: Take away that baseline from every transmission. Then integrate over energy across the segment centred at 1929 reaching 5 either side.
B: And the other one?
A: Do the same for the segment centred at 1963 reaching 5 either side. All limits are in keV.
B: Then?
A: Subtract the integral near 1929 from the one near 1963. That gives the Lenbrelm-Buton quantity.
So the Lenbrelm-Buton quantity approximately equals -32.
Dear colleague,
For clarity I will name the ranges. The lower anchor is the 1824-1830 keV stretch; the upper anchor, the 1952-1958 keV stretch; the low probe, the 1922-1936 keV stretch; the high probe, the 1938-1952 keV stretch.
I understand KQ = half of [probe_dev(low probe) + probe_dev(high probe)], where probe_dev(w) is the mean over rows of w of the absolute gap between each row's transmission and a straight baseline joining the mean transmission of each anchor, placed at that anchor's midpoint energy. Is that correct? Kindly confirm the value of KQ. 11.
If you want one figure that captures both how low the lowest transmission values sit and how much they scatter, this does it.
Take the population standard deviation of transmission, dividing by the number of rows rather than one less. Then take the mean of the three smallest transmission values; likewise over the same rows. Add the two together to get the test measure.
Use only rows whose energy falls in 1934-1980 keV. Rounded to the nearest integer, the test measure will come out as 310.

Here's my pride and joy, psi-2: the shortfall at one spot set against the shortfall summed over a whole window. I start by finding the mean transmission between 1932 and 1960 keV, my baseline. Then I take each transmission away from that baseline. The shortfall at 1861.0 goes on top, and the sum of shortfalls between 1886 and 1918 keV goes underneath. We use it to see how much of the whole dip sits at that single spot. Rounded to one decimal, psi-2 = 0.3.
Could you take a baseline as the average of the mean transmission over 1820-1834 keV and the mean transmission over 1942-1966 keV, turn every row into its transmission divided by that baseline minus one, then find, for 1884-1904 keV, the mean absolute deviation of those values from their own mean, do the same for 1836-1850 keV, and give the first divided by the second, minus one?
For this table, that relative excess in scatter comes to 0.5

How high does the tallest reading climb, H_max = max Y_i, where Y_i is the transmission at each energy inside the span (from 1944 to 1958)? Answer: 340.4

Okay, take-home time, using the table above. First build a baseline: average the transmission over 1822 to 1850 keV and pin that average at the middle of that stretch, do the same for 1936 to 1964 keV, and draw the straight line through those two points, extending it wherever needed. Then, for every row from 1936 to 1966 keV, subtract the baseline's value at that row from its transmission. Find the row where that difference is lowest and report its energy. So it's 1943.0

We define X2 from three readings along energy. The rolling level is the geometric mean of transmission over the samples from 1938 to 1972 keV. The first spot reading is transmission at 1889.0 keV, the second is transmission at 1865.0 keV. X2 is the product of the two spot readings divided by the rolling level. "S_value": 315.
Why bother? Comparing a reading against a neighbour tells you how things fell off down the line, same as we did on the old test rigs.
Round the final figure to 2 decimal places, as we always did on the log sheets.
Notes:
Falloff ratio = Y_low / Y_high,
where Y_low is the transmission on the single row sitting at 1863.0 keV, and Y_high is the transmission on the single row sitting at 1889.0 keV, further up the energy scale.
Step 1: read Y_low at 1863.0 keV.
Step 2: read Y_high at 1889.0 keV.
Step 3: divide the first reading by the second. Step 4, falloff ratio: 1.01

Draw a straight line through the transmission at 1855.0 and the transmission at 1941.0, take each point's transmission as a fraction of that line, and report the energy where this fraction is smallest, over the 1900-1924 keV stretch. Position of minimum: 1903.0 keV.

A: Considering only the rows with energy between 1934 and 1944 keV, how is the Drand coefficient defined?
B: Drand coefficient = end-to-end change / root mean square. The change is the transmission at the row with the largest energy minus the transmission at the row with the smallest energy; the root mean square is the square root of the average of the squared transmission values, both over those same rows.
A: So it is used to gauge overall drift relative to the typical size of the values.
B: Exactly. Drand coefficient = -0.01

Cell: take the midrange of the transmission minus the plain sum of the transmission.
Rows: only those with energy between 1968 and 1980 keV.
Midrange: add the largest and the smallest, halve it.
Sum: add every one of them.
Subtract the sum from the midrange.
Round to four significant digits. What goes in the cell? -1522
